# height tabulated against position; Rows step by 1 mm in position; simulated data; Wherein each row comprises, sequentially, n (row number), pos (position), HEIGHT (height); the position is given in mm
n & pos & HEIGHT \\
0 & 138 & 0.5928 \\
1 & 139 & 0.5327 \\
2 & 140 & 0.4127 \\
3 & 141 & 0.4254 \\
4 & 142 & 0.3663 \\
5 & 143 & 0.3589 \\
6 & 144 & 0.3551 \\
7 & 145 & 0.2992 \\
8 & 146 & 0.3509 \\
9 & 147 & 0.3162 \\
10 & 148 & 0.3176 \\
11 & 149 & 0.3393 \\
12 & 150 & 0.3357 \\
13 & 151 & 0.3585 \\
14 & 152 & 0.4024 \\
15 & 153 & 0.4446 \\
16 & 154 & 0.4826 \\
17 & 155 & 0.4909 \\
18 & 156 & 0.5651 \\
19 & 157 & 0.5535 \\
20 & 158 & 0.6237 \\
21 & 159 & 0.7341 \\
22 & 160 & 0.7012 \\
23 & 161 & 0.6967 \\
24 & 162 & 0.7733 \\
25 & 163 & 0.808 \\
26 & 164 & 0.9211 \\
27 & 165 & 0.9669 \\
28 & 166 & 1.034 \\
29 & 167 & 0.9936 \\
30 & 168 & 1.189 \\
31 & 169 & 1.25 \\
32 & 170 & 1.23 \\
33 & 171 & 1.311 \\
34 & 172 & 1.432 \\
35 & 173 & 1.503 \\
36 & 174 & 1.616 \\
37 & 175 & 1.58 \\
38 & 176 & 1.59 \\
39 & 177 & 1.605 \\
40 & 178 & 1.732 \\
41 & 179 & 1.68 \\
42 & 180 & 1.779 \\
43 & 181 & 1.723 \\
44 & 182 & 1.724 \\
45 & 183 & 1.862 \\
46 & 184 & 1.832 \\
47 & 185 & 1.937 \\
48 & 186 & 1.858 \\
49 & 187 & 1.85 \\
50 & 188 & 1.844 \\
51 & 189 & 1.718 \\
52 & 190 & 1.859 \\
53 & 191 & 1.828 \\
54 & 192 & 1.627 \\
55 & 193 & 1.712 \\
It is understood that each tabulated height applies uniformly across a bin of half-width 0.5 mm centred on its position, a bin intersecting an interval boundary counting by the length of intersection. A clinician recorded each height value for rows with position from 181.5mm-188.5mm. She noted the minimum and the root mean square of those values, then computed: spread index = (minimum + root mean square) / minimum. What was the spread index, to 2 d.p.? 2.07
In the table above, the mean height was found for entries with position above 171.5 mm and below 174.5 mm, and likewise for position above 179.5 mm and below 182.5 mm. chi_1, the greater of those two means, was 1.7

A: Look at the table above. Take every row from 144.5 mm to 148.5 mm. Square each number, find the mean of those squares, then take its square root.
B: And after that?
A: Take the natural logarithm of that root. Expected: -1.1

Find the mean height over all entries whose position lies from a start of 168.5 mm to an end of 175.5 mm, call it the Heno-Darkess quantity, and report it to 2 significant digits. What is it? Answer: 1.4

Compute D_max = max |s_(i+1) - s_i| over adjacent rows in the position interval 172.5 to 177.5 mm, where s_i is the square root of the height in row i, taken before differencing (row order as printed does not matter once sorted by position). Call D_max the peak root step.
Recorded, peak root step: 0.045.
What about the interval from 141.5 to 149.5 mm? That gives 0.049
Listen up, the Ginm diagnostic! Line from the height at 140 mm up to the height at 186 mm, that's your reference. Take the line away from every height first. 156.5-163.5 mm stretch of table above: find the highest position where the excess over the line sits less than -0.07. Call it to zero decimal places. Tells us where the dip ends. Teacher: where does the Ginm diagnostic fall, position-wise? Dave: 163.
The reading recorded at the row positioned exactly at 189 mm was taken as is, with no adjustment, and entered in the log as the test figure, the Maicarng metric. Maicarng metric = 1.718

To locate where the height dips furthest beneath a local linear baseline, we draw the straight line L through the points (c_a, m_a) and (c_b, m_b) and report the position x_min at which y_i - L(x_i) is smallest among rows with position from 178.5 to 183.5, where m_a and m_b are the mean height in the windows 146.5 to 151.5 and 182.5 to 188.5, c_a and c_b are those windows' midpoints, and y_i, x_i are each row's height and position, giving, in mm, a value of 182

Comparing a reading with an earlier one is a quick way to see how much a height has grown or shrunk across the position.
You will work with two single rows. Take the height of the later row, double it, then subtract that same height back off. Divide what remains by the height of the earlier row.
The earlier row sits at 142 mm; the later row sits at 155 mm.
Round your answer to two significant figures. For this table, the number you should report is 1.3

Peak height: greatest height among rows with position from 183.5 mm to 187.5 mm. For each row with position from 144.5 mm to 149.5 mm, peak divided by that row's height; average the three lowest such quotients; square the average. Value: 33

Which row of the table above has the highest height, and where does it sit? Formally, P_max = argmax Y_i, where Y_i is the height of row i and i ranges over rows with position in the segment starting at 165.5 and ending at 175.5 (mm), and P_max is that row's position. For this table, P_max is 174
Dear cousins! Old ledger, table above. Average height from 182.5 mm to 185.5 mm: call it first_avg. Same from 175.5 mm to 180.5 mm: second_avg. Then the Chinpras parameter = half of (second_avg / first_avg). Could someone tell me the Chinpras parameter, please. 0.45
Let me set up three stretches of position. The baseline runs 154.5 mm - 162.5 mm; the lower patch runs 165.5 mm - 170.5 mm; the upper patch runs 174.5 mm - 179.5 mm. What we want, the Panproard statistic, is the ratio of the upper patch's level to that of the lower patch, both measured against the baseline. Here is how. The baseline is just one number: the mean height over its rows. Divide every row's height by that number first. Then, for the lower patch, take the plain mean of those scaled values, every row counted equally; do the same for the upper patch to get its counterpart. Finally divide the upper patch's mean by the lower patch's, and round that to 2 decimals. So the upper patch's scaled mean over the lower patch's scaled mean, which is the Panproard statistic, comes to 1.44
